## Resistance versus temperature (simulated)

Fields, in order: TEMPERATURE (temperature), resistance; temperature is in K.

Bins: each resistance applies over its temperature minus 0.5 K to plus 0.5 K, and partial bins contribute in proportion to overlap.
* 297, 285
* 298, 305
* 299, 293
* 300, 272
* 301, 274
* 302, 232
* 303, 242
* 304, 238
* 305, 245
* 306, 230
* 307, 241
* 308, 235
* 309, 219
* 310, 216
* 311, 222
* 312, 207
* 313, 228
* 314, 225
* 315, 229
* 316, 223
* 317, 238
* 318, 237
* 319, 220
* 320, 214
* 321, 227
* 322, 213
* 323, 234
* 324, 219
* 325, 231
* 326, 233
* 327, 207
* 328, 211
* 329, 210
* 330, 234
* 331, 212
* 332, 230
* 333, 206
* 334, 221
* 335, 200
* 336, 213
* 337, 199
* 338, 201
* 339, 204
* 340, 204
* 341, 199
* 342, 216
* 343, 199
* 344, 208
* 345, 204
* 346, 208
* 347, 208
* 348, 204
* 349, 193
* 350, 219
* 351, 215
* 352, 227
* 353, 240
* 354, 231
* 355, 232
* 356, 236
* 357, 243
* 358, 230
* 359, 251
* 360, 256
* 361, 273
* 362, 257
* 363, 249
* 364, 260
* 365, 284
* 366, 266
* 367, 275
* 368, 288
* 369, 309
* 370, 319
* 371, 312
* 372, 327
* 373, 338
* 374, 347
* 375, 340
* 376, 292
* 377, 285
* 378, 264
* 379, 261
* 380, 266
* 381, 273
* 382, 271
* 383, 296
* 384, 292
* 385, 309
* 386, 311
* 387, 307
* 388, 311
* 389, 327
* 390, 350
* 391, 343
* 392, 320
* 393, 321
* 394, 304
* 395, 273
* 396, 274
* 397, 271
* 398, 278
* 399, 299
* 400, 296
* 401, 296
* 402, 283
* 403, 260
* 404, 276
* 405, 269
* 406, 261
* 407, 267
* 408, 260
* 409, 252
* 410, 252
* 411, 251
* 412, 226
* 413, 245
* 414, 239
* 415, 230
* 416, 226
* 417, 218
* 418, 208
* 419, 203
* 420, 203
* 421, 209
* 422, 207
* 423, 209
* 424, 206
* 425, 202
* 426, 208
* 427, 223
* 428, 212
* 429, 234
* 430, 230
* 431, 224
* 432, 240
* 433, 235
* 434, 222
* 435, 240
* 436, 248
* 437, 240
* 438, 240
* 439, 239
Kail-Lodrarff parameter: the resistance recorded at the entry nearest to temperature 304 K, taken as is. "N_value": 238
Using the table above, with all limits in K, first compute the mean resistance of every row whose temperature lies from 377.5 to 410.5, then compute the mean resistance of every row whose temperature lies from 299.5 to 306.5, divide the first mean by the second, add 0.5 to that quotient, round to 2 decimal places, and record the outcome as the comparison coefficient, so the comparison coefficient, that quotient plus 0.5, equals 1.66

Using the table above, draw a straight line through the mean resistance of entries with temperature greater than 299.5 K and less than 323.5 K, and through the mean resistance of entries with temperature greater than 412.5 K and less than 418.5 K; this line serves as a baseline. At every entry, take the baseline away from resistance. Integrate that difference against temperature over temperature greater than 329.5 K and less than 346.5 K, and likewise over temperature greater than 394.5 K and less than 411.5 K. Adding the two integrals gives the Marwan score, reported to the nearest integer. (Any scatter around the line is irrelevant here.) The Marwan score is 376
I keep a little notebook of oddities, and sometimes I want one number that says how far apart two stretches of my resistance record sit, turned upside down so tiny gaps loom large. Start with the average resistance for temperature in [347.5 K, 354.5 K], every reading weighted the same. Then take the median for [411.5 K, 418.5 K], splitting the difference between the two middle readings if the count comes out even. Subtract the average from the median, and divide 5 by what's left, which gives 0.66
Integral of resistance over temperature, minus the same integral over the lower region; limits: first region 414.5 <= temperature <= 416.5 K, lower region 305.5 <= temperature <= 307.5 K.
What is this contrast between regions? -15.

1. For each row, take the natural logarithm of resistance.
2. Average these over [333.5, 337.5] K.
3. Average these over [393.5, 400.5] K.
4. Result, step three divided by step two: 1.059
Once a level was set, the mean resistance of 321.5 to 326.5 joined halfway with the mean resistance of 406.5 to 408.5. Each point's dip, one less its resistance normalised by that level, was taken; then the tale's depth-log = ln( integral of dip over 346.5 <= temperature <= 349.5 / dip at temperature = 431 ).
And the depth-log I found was 1.8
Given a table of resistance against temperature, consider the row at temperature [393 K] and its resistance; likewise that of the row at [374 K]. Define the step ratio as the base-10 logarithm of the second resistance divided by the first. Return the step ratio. 0.03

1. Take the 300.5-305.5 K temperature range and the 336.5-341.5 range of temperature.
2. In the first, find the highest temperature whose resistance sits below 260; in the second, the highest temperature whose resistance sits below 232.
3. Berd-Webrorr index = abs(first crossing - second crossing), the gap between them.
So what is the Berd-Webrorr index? 36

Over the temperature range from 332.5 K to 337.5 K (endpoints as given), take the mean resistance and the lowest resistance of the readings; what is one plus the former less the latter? 10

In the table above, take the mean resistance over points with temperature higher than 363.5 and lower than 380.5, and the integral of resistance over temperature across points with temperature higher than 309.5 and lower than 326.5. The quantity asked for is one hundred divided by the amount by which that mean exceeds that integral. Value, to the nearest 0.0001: -0.0284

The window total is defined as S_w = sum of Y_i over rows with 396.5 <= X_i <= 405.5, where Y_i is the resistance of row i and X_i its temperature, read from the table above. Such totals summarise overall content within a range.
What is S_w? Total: 2528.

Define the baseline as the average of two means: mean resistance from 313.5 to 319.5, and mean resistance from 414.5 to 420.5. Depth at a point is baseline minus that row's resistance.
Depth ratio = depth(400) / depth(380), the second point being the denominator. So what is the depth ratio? 1.7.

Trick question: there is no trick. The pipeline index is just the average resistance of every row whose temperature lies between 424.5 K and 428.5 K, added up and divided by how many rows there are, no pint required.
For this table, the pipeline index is 211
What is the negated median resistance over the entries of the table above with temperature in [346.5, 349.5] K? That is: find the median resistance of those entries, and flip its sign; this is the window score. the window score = -204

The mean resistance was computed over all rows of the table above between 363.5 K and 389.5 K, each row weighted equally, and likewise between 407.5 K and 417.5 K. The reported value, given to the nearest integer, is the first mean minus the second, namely 57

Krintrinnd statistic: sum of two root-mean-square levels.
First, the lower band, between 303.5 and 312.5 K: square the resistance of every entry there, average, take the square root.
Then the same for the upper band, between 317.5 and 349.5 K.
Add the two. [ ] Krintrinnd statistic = 442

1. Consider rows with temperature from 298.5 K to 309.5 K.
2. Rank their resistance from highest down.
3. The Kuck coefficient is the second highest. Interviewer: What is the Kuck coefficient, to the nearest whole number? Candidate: 274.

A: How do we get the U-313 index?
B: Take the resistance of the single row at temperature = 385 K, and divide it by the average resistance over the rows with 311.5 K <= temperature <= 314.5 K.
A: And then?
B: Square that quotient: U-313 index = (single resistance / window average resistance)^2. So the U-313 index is 2.0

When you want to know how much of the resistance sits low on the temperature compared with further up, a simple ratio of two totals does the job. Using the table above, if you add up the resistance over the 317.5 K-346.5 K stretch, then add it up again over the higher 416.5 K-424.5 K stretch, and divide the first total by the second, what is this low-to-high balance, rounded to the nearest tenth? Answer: 3.7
